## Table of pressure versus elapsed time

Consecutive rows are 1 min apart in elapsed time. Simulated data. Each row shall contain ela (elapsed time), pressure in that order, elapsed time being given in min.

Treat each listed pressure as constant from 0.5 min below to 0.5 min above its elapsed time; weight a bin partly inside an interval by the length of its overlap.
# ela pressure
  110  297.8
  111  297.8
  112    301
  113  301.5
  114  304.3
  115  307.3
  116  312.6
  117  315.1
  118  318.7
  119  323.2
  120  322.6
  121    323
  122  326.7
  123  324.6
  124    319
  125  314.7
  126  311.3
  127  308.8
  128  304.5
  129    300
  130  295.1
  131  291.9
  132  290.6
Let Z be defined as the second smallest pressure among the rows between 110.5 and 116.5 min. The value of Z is 301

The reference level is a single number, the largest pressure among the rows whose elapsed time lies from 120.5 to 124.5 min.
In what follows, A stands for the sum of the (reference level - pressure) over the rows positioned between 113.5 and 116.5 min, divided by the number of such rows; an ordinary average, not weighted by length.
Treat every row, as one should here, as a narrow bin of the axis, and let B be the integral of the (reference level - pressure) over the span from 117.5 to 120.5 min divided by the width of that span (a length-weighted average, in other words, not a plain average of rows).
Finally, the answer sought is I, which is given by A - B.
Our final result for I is 13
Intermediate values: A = 19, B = 5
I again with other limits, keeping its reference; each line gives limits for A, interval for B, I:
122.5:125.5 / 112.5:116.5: -13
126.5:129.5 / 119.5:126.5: 16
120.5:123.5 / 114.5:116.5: -15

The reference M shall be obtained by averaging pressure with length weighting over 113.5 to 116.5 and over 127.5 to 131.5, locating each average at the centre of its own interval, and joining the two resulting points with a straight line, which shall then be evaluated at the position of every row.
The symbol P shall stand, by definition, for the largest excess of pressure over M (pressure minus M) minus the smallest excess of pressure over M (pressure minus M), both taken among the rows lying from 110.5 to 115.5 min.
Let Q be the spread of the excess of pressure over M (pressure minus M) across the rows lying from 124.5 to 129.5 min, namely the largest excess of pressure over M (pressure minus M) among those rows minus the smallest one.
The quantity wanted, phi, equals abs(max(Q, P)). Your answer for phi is 12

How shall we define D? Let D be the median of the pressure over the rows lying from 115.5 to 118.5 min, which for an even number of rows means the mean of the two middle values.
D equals 315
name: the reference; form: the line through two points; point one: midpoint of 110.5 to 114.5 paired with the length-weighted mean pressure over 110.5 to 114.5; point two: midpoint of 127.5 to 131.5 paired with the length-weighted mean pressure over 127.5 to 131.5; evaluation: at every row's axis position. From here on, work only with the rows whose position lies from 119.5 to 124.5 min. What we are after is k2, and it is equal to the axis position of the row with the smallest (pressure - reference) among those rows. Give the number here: 124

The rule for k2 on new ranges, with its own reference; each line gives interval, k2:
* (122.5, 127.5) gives 127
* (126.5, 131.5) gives 131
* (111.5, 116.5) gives 112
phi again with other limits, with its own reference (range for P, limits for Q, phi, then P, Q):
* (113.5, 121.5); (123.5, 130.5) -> 24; 24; 19.7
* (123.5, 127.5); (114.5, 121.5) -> 20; 8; 19.9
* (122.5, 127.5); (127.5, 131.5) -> 13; 13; 10.5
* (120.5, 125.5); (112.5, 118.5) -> 21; 10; 20.7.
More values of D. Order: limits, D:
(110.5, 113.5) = 301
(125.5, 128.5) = 309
